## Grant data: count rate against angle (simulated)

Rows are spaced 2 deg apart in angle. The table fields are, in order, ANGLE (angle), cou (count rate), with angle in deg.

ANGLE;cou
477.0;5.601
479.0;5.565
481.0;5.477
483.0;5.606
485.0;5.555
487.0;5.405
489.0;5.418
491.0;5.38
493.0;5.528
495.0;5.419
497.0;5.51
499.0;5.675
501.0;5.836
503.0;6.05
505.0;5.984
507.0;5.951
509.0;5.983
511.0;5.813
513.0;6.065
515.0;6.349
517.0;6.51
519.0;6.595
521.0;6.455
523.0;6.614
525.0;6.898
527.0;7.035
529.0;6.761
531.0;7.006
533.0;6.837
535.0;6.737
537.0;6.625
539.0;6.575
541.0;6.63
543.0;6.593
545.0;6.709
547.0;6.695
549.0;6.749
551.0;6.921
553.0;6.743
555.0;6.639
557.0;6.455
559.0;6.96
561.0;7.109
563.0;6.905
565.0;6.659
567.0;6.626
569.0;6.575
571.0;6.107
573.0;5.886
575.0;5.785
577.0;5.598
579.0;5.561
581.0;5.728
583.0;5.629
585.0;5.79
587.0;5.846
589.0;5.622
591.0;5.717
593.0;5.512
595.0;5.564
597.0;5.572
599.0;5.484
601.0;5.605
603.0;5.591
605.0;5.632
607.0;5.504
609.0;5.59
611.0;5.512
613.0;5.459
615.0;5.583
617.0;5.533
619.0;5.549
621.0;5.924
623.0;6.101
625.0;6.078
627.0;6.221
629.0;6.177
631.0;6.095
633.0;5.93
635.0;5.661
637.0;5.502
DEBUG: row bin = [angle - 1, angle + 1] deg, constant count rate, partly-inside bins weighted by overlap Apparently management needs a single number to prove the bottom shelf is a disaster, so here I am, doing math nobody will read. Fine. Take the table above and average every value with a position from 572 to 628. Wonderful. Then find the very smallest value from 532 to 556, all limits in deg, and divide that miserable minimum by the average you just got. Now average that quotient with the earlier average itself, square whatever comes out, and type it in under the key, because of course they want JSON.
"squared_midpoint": 11.7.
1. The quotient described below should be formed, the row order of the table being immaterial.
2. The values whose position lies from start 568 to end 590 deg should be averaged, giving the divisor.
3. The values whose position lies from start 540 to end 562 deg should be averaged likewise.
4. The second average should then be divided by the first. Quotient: 1.16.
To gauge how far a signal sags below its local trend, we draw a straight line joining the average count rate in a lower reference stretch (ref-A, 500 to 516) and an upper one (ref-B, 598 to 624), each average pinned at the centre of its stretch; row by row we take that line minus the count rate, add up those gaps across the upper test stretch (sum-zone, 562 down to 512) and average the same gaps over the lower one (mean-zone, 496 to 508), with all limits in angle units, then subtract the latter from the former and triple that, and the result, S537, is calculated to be -60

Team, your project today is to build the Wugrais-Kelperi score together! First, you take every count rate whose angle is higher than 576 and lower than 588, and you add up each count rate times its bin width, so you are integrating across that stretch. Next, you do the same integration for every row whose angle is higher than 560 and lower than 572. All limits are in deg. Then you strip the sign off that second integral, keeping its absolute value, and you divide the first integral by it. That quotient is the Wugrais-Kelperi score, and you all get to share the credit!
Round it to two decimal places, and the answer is 0.85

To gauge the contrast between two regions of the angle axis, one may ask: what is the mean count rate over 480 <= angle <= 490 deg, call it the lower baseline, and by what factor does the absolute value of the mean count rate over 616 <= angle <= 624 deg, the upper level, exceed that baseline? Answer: 1.05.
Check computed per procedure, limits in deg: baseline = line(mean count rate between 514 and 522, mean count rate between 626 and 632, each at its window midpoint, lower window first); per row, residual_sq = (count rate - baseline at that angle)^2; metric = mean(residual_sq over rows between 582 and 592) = 0.32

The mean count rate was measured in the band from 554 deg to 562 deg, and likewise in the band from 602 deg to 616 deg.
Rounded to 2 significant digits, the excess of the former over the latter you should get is 1.2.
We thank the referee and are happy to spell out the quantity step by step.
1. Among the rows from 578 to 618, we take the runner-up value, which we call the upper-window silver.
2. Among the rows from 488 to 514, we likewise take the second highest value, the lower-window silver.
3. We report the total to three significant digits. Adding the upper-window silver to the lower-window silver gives 11.8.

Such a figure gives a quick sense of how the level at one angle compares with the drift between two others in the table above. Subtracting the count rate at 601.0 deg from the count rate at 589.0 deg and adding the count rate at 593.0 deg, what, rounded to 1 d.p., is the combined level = 5.5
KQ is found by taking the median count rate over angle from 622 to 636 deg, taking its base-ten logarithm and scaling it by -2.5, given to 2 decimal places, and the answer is -1.96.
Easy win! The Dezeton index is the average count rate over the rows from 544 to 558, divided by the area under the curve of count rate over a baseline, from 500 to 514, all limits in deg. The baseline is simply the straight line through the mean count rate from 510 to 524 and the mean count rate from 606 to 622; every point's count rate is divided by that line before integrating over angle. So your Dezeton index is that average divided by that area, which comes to 0.52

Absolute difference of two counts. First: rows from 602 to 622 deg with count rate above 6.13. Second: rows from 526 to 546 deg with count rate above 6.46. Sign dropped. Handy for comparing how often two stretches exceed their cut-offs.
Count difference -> 10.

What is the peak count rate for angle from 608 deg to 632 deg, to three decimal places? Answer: 6.221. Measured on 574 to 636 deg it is 6.221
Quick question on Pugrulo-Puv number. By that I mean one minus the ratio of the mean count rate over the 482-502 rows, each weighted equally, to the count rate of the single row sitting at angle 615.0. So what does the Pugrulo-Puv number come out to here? 0.009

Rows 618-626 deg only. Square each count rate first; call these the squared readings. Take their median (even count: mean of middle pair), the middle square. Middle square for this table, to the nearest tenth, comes 36.0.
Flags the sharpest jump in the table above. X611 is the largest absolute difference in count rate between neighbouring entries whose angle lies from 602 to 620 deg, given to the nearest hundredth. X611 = 0.13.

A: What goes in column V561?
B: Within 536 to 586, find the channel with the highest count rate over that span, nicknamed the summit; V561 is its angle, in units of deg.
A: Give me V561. 561.0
